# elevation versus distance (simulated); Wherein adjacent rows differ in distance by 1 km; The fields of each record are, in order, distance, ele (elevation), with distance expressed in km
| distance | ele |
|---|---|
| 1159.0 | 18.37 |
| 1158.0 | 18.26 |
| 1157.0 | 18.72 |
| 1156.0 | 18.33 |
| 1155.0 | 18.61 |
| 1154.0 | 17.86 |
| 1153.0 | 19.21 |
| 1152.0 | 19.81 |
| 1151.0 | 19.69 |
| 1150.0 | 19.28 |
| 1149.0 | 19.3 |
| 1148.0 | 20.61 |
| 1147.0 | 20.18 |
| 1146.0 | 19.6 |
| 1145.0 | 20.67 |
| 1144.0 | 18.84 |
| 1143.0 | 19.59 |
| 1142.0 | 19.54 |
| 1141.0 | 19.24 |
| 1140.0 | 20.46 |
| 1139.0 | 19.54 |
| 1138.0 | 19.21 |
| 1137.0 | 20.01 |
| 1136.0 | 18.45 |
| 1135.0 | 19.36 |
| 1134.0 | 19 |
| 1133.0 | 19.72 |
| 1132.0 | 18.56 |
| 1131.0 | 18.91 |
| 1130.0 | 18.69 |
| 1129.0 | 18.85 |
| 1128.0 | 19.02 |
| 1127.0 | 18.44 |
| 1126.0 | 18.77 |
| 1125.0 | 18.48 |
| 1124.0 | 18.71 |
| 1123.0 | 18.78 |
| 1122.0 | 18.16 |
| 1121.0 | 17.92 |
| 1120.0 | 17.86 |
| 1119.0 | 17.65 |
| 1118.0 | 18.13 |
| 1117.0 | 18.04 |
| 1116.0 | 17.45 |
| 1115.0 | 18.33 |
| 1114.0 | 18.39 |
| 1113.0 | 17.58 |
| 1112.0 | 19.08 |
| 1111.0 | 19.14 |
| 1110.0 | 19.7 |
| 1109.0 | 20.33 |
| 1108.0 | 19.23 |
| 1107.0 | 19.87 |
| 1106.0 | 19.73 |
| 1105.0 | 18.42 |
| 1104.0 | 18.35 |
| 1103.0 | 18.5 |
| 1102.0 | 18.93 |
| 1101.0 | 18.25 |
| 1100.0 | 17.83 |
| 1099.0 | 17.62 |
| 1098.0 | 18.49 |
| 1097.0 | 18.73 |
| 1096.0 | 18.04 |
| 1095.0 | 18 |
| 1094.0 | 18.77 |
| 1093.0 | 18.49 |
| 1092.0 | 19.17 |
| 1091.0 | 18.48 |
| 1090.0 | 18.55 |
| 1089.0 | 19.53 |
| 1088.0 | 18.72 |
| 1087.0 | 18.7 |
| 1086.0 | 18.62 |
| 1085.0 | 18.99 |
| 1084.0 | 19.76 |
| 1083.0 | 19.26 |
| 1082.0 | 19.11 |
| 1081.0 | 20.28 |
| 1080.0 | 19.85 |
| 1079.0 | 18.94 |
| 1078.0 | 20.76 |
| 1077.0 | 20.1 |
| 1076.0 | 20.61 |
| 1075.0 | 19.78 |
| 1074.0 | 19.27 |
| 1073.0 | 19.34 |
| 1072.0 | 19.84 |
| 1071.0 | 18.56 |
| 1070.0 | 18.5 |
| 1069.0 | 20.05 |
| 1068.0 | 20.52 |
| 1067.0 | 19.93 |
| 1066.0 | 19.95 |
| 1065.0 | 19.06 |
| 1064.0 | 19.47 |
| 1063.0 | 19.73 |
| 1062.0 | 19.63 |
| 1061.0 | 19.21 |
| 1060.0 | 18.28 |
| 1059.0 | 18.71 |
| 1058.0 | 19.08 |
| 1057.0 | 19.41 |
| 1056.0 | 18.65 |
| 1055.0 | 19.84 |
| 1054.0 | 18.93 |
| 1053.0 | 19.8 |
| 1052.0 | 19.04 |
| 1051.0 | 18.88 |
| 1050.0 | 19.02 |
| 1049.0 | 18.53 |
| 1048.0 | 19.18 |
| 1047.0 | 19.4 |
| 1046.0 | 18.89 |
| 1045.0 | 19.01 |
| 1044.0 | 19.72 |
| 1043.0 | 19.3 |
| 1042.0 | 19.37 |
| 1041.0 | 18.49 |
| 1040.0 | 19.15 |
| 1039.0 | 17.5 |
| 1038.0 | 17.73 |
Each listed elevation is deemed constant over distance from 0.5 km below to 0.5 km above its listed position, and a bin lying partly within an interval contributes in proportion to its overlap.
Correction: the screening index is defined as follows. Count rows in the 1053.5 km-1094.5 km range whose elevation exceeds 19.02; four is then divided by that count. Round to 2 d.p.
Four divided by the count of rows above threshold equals 0.15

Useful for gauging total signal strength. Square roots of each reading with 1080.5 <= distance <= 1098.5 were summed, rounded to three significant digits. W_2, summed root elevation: 78.2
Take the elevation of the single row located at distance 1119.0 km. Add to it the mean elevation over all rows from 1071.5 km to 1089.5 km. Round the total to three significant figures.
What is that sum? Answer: 37.2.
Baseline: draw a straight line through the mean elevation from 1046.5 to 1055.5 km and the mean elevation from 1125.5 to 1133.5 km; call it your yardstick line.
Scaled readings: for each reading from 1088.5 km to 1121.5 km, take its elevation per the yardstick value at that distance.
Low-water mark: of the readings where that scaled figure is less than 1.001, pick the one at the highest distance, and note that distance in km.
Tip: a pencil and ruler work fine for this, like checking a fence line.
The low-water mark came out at 1121.0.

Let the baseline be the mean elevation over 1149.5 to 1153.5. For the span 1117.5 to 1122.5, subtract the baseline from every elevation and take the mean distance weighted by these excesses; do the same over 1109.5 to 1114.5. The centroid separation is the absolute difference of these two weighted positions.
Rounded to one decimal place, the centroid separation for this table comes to 6.8 km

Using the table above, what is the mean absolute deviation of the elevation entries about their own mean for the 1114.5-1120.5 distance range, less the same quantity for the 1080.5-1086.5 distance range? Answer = -0.2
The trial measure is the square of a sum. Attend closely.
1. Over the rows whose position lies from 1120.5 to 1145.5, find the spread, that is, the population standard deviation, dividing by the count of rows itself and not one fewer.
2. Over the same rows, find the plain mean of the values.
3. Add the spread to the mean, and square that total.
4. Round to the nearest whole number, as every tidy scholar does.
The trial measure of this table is 389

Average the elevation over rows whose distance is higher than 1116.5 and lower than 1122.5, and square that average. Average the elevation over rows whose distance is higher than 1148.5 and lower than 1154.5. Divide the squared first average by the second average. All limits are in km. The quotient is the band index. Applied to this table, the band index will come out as 16.8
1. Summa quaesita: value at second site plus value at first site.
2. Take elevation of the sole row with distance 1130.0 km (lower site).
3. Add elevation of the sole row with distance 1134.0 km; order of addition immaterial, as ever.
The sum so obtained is 37.7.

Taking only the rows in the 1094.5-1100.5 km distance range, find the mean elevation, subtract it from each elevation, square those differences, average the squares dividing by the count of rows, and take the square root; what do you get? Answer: 0.38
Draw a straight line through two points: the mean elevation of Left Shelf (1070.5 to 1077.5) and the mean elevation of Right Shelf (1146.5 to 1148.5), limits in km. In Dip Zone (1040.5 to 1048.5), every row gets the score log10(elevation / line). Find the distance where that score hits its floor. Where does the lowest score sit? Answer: 1041.0 km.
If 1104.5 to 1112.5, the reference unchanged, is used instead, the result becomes 1105.0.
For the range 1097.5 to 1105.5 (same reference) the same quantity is 1099.0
